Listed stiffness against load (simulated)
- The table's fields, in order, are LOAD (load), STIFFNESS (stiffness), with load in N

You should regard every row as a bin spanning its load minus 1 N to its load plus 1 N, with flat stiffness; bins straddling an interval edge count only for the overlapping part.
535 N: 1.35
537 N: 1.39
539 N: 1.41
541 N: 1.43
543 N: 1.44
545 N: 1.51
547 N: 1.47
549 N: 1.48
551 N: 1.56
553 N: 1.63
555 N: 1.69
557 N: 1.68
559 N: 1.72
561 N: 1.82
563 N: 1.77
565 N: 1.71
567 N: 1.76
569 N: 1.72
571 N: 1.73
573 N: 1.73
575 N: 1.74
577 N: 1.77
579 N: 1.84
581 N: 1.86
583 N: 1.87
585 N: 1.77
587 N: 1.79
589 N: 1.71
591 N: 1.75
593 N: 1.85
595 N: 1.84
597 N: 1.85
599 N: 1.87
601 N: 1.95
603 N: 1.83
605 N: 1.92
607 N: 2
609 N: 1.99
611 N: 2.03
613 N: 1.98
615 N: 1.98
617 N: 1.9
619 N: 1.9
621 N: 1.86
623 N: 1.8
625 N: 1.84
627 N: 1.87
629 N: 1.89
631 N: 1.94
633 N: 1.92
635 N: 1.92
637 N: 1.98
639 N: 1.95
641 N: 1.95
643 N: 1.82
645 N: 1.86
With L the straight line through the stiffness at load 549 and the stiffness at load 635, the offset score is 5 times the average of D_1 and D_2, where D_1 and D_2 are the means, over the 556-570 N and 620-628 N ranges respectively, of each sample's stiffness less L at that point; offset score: 0.4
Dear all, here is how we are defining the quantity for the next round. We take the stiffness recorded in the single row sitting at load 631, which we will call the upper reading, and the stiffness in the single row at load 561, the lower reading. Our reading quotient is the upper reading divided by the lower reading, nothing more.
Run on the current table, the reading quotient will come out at 1.07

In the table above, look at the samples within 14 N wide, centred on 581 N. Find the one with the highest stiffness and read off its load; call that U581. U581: 583 N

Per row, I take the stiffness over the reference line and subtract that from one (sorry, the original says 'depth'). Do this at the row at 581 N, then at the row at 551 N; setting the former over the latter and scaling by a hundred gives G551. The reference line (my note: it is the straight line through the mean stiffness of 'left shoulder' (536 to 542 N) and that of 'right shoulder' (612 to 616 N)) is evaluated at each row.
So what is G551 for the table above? 193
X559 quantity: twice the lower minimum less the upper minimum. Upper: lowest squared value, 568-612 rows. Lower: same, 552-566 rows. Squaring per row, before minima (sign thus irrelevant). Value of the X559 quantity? 2.4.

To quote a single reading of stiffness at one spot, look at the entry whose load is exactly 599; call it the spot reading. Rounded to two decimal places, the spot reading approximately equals 1.87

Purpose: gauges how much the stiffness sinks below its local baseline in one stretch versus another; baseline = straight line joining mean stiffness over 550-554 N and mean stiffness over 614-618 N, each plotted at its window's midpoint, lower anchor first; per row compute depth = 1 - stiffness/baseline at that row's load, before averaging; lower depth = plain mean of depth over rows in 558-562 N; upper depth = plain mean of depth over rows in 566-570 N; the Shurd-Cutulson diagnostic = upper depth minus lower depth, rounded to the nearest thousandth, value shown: 0.045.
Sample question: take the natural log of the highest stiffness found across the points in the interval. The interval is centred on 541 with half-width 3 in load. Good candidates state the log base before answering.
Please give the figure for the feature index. 0.36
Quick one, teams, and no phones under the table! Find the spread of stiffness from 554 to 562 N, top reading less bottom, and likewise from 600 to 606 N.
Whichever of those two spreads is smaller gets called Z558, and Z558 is 0.120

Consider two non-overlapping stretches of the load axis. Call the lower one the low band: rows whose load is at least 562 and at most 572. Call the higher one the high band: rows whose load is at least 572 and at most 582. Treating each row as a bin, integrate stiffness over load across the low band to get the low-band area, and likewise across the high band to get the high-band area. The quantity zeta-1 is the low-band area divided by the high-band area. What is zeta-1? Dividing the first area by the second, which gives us 0.97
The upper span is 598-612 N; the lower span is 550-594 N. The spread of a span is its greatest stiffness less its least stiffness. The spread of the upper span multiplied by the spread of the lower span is 0.06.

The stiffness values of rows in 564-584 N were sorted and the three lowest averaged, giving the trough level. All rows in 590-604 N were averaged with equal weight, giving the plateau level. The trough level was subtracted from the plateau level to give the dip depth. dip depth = 0.13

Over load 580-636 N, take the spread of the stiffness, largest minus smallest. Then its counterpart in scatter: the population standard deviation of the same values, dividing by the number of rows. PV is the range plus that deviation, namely 0.40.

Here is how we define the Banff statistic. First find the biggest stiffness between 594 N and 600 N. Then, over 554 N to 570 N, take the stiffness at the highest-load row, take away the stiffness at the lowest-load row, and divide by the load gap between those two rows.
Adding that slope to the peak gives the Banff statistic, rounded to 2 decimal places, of 1.87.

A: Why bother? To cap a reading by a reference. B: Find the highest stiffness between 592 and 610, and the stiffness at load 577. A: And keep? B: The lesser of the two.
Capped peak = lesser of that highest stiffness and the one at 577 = 1.77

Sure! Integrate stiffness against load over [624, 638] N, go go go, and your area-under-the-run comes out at 26.7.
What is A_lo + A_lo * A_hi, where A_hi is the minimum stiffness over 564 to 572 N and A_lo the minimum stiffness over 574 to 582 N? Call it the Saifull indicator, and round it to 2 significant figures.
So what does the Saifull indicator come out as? 4.7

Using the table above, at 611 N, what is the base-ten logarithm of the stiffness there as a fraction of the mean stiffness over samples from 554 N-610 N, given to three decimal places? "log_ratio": 0.051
